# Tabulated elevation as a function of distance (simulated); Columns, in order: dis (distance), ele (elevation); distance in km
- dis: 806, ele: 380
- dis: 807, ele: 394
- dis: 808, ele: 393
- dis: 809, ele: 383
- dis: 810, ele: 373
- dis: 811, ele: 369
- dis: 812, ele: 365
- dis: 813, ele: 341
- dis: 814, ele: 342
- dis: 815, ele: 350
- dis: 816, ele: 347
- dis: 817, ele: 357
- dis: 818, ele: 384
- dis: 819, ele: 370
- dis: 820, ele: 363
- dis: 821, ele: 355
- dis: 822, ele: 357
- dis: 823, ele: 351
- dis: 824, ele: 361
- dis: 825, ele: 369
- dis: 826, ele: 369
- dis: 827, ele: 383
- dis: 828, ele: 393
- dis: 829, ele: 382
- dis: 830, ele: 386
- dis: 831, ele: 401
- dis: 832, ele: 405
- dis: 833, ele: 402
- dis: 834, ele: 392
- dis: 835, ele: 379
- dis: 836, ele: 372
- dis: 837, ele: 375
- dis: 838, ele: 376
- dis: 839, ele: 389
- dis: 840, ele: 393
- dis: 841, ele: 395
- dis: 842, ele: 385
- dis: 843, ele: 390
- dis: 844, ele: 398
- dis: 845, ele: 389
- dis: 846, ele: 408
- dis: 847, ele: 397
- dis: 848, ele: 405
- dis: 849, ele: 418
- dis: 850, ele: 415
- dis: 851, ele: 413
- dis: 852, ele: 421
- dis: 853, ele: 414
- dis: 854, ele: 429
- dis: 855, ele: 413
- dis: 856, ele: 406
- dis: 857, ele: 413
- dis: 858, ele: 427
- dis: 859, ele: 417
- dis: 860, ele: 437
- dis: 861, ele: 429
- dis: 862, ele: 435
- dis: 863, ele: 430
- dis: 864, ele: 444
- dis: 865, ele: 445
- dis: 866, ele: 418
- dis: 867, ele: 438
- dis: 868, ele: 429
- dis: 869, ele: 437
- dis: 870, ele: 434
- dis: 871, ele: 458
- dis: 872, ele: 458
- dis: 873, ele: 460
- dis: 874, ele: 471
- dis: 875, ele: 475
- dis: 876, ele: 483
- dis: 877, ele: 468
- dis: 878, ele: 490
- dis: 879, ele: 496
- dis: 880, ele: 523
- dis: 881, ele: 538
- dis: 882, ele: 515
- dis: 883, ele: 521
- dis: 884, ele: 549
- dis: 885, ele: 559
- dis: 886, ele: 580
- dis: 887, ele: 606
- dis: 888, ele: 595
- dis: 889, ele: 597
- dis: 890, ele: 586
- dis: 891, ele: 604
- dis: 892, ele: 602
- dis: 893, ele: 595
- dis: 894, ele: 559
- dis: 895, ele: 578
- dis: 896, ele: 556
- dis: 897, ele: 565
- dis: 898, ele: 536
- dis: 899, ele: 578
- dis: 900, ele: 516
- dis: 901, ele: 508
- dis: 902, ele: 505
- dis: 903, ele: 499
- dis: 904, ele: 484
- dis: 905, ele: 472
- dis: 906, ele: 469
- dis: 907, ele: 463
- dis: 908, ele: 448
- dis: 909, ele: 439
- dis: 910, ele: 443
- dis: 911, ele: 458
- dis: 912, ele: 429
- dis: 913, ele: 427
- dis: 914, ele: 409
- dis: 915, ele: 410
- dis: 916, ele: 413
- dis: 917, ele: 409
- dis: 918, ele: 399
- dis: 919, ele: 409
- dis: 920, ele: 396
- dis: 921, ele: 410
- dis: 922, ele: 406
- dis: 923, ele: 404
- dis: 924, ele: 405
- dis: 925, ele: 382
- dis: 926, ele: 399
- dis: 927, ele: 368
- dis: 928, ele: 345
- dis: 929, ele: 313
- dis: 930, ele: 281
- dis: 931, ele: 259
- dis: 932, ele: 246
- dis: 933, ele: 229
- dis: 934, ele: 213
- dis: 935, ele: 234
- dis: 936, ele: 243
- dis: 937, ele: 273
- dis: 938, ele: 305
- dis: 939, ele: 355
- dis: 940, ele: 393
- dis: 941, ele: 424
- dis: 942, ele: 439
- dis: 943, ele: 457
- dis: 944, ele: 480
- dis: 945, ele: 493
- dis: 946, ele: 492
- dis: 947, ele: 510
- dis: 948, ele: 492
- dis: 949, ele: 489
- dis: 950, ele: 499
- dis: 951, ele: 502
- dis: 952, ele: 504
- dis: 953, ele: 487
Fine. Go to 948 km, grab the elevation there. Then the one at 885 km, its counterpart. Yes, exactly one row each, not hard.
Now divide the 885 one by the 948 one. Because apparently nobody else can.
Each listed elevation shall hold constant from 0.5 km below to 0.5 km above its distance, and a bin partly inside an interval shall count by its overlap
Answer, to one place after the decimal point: 1.1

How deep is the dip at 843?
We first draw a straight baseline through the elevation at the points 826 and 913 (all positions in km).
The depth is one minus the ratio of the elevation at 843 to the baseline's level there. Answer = -0.03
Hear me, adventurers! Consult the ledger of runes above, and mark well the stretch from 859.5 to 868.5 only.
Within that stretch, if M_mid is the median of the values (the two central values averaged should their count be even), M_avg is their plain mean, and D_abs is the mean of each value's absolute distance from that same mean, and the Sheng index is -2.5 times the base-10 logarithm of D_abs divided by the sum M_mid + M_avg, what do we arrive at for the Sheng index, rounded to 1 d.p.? 5.3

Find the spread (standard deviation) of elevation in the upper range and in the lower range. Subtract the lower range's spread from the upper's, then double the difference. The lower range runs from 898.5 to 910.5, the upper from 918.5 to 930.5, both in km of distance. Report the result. 6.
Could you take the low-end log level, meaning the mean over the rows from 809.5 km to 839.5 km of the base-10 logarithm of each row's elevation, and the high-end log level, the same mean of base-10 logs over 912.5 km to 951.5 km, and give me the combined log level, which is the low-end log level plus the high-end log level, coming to 5.14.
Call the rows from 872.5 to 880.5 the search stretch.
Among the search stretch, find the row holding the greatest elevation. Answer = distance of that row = 880 km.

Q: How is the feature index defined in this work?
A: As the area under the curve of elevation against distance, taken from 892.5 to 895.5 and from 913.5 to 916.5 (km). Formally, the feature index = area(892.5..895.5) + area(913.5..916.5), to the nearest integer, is 2964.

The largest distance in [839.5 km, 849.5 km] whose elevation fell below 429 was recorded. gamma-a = 849 km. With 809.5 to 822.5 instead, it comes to 822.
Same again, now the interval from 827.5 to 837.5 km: 837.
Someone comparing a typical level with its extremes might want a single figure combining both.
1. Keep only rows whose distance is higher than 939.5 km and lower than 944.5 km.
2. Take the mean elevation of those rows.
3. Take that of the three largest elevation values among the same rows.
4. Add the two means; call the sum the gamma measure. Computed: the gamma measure 897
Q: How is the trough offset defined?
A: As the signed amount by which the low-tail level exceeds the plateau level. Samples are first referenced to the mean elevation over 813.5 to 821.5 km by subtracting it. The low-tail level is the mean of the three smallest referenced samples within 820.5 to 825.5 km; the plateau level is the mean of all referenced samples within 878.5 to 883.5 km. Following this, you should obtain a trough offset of -164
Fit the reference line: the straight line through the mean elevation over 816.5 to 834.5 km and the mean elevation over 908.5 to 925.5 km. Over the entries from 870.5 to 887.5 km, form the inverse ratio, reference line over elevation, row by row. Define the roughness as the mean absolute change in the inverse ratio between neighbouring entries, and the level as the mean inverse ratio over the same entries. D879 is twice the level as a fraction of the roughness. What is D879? 78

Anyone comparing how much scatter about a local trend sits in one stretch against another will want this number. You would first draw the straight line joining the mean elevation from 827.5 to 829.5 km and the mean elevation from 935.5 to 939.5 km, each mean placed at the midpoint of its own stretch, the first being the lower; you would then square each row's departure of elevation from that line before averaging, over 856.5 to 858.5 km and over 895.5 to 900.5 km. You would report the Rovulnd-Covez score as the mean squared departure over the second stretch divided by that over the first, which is 15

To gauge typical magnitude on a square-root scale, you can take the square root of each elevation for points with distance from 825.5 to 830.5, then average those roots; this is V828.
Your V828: 19.6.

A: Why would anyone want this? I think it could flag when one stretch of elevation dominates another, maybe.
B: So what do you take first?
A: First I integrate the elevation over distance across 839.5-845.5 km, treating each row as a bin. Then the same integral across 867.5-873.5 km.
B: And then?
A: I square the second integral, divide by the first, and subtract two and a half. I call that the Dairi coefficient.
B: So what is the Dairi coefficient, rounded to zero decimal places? 3045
